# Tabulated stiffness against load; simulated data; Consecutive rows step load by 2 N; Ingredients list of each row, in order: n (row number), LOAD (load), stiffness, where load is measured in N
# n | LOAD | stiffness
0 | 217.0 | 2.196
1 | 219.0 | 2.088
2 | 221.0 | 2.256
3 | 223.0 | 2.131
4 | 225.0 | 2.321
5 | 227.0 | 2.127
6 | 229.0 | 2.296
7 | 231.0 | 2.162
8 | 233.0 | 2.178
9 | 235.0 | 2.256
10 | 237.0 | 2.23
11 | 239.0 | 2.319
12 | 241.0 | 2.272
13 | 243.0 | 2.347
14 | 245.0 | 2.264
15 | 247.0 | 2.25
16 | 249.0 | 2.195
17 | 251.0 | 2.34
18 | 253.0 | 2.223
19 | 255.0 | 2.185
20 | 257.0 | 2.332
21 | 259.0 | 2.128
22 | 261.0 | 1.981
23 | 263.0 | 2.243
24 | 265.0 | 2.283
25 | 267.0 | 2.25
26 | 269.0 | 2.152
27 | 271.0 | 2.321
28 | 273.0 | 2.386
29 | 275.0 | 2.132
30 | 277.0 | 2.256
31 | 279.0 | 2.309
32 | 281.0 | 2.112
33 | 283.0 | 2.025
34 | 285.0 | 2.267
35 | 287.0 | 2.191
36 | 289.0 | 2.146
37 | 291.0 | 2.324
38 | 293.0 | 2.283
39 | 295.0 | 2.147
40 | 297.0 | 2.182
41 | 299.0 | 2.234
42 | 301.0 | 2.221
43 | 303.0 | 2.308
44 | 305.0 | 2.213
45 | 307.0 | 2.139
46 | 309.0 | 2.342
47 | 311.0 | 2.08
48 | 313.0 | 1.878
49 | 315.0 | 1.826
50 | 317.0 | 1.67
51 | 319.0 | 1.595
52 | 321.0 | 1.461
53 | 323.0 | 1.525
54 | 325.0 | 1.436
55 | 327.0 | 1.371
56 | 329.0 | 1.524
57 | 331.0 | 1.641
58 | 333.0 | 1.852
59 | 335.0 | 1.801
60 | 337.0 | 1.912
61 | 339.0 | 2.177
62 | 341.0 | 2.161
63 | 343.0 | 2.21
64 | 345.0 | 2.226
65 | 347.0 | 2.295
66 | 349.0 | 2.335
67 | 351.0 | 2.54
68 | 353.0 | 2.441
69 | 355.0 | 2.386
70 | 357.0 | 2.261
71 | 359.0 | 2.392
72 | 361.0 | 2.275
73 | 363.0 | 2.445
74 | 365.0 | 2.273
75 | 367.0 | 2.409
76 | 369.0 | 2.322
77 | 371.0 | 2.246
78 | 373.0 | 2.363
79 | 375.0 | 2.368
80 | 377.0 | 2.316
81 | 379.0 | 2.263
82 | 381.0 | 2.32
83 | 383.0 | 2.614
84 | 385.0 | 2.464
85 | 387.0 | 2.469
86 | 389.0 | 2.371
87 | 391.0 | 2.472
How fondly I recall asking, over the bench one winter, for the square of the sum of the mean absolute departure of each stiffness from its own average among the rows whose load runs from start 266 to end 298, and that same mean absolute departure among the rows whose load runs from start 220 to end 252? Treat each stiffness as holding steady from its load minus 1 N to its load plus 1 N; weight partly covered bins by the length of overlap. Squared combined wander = 0.02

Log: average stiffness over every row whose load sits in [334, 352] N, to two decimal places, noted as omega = 2.18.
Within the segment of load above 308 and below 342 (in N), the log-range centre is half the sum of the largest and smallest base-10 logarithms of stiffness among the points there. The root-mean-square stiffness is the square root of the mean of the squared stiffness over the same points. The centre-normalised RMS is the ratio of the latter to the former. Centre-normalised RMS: 7.1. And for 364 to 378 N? 6.4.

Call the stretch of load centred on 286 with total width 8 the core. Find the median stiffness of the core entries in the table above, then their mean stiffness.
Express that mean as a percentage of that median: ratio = 99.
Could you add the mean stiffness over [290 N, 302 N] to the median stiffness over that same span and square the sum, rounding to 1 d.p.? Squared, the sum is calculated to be 19.9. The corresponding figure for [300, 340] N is 13.6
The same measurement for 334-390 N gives 21.4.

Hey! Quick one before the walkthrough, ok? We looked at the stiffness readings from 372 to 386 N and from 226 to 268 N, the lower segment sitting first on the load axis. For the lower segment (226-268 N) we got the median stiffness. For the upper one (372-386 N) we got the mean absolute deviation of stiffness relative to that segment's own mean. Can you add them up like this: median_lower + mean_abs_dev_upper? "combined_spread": 2.34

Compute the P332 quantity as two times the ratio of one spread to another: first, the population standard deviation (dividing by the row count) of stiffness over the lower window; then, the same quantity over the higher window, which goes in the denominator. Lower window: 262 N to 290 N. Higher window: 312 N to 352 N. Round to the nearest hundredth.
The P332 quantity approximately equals 0.55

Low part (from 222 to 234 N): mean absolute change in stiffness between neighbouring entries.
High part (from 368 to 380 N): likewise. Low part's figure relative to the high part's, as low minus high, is 0.08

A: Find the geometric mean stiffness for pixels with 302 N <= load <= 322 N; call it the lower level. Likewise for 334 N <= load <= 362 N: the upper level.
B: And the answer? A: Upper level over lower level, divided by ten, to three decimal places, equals 0.116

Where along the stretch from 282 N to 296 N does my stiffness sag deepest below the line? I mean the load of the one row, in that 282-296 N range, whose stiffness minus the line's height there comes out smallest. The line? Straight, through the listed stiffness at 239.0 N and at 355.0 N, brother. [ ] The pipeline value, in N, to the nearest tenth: 283.0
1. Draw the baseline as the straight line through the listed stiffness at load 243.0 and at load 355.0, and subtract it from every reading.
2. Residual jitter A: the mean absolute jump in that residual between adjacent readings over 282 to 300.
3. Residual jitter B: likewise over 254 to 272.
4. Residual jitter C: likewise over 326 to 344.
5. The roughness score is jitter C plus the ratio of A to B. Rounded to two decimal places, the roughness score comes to 0.85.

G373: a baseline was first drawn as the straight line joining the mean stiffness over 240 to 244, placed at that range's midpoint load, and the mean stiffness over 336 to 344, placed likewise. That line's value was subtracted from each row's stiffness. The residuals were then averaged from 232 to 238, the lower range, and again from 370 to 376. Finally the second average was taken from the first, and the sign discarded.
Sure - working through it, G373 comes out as 0.38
